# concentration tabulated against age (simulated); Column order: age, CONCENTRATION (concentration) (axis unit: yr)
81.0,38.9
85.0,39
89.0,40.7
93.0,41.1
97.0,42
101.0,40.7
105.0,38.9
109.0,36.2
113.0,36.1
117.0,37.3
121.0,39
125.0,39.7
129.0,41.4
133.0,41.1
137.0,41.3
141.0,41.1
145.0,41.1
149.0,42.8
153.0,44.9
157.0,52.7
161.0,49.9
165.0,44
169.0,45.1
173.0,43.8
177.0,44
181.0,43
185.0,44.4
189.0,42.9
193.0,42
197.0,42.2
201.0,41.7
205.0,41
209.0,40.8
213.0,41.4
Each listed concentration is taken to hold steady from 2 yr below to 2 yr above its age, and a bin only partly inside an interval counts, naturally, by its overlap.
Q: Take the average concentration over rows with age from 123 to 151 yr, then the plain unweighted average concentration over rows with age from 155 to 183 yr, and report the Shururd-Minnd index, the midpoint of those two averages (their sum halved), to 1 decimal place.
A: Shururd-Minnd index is 43.6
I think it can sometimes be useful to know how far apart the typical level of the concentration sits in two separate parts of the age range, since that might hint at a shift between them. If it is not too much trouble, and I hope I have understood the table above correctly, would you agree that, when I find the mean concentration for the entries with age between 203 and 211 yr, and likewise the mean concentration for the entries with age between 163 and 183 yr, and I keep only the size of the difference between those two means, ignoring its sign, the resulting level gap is 3.1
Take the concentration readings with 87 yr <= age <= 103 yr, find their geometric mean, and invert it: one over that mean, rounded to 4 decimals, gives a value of 0.0243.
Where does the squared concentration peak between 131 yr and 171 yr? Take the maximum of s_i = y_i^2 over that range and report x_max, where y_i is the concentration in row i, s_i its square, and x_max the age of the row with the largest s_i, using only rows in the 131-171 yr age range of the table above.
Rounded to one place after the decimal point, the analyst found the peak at 157.0 yr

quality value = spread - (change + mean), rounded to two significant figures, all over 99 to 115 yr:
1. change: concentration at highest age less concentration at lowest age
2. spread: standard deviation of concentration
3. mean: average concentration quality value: -31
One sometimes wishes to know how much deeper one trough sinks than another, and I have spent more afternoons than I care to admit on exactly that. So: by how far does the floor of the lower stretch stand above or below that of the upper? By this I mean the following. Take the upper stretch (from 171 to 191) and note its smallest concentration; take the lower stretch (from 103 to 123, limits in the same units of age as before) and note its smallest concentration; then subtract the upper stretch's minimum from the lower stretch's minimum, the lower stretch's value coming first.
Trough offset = -6.8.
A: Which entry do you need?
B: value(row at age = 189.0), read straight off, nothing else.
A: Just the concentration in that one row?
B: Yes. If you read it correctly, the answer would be 42.9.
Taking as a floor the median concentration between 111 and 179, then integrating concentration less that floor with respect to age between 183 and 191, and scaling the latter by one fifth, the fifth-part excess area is 4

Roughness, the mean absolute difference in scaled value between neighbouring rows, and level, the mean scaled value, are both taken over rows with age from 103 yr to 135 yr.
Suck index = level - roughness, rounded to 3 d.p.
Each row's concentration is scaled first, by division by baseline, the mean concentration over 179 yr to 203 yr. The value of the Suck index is 0.879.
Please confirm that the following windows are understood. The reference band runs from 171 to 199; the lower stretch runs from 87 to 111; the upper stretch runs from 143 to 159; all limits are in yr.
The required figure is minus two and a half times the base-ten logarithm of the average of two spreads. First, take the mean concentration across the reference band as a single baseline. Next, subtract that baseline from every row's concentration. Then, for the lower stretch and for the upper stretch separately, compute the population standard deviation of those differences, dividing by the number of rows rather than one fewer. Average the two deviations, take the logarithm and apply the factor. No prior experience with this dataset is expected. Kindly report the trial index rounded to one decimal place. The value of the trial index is -1.3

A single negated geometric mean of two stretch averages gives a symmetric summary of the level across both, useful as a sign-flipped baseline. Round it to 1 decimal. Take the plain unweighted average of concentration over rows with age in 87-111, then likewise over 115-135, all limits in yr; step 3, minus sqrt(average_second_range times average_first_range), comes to -39.8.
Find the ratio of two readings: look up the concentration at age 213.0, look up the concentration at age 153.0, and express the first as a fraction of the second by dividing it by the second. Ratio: 0.92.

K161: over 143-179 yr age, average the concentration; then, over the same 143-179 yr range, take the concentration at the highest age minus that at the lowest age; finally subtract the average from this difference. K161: -42.5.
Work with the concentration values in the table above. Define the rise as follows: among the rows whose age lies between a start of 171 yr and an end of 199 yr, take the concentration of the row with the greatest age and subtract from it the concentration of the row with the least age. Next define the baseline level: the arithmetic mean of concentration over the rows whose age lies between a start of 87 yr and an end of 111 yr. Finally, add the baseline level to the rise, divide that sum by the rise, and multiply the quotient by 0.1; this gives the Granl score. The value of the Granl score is -2.4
